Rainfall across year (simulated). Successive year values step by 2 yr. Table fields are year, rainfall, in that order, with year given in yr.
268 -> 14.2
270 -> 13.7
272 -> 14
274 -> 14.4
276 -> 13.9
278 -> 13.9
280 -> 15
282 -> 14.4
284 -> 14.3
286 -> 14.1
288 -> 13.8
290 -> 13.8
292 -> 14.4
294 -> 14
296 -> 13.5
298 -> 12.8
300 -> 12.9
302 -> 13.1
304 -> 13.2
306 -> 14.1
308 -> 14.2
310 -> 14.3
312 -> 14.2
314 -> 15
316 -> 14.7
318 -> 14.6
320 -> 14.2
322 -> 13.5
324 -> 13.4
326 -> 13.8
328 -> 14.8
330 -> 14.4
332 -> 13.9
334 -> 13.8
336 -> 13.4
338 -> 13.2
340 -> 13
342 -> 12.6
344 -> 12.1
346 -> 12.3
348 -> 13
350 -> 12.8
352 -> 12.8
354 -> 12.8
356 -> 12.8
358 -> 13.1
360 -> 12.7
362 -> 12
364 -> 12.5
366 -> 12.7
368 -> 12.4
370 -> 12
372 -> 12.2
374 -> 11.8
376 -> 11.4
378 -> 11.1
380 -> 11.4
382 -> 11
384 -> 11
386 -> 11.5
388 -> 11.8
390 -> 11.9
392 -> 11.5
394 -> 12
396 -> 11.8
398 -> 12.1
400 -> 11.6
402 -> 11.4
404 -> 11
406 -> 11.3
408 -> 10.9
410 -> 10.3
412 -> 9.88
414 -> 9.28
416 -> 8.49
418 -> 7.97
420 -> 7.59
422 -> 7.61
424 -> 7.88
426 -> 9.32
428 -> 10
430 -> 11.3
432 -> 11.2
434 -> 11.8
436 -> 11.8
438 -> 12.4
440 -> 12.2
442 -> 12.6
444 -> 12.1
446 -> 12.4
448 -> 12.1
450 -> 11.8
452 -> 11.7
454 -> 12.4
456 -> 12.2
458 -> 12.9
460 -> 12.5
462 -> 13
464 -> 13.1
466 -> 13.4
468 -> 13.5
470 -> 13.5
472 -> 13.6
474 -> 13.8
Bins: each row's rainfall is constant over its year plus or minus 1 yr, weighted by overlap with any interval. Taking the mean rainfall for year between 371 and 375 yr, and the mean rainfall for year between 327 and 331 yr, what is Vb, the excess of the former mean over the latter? -2.6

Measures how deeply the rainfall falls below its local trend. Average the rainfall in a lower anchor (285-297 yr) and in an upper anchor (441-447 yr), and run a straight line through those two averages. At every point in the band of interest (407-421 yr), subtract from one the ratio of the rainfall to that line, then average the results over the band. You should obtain 0.27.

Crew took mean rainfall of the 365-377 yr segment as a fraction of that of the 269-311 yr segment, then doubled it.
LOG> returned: 1.74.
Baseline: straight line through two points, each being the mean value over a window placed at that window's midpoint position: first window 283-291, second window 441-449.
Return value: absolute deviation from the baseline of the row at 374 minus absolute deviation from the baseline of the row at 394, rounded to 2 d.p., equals 0.42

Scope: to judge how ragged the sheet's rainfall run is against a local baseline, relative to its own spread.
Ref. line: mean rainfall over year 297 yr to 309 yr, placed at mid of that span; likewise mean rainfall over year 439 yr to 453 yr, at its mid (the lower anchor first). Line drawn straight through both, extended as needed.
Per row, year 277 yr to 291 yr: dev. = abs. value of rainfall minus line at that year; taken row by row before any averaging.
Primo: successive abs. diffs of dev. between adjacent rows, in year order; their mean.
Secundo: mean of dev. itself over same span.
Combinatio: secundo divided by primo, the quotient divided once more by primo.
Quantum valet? 4.5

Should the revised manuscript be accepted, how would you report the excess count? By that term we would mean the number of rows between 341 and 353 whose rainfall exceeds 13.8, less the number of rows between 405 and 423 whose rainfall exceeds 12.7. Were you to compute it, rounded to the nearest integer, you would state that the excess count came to 0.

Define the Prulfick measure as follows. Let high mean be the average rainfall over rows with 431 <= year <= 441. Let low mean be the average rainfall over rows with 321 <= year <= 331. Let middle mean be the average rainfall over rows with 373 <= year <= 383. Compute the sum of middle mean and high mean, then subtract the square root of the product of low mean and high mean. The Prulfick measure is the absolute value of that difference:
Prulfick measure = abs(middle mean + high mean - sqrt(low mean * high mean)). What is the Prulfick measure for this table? 10.3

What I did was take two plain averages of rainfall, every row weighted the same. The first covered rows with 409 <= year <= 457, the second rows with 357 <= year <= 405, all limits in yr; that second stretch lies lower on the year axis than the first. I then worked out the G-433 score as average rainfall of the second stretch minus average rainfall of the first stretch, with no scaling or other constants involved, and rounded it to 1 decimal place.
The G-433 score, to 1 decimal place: 1.1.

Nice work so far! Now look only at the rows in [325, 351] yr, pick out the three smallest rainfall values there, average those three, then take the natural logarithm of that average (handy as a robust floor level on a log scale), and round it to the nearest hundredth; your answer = 2.51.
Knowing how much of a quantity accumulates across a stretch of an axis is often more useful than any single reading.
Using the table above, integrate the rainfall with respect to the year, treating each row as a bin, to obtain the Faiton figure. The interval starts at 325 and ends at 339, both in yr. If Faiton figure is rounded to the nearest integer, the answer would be 195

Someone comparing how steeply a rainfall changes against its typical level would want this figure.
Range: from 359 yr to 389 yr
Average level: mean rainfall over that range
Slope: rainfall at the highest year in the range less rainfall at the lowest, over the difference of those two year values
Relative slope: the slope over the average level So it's -0.0027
